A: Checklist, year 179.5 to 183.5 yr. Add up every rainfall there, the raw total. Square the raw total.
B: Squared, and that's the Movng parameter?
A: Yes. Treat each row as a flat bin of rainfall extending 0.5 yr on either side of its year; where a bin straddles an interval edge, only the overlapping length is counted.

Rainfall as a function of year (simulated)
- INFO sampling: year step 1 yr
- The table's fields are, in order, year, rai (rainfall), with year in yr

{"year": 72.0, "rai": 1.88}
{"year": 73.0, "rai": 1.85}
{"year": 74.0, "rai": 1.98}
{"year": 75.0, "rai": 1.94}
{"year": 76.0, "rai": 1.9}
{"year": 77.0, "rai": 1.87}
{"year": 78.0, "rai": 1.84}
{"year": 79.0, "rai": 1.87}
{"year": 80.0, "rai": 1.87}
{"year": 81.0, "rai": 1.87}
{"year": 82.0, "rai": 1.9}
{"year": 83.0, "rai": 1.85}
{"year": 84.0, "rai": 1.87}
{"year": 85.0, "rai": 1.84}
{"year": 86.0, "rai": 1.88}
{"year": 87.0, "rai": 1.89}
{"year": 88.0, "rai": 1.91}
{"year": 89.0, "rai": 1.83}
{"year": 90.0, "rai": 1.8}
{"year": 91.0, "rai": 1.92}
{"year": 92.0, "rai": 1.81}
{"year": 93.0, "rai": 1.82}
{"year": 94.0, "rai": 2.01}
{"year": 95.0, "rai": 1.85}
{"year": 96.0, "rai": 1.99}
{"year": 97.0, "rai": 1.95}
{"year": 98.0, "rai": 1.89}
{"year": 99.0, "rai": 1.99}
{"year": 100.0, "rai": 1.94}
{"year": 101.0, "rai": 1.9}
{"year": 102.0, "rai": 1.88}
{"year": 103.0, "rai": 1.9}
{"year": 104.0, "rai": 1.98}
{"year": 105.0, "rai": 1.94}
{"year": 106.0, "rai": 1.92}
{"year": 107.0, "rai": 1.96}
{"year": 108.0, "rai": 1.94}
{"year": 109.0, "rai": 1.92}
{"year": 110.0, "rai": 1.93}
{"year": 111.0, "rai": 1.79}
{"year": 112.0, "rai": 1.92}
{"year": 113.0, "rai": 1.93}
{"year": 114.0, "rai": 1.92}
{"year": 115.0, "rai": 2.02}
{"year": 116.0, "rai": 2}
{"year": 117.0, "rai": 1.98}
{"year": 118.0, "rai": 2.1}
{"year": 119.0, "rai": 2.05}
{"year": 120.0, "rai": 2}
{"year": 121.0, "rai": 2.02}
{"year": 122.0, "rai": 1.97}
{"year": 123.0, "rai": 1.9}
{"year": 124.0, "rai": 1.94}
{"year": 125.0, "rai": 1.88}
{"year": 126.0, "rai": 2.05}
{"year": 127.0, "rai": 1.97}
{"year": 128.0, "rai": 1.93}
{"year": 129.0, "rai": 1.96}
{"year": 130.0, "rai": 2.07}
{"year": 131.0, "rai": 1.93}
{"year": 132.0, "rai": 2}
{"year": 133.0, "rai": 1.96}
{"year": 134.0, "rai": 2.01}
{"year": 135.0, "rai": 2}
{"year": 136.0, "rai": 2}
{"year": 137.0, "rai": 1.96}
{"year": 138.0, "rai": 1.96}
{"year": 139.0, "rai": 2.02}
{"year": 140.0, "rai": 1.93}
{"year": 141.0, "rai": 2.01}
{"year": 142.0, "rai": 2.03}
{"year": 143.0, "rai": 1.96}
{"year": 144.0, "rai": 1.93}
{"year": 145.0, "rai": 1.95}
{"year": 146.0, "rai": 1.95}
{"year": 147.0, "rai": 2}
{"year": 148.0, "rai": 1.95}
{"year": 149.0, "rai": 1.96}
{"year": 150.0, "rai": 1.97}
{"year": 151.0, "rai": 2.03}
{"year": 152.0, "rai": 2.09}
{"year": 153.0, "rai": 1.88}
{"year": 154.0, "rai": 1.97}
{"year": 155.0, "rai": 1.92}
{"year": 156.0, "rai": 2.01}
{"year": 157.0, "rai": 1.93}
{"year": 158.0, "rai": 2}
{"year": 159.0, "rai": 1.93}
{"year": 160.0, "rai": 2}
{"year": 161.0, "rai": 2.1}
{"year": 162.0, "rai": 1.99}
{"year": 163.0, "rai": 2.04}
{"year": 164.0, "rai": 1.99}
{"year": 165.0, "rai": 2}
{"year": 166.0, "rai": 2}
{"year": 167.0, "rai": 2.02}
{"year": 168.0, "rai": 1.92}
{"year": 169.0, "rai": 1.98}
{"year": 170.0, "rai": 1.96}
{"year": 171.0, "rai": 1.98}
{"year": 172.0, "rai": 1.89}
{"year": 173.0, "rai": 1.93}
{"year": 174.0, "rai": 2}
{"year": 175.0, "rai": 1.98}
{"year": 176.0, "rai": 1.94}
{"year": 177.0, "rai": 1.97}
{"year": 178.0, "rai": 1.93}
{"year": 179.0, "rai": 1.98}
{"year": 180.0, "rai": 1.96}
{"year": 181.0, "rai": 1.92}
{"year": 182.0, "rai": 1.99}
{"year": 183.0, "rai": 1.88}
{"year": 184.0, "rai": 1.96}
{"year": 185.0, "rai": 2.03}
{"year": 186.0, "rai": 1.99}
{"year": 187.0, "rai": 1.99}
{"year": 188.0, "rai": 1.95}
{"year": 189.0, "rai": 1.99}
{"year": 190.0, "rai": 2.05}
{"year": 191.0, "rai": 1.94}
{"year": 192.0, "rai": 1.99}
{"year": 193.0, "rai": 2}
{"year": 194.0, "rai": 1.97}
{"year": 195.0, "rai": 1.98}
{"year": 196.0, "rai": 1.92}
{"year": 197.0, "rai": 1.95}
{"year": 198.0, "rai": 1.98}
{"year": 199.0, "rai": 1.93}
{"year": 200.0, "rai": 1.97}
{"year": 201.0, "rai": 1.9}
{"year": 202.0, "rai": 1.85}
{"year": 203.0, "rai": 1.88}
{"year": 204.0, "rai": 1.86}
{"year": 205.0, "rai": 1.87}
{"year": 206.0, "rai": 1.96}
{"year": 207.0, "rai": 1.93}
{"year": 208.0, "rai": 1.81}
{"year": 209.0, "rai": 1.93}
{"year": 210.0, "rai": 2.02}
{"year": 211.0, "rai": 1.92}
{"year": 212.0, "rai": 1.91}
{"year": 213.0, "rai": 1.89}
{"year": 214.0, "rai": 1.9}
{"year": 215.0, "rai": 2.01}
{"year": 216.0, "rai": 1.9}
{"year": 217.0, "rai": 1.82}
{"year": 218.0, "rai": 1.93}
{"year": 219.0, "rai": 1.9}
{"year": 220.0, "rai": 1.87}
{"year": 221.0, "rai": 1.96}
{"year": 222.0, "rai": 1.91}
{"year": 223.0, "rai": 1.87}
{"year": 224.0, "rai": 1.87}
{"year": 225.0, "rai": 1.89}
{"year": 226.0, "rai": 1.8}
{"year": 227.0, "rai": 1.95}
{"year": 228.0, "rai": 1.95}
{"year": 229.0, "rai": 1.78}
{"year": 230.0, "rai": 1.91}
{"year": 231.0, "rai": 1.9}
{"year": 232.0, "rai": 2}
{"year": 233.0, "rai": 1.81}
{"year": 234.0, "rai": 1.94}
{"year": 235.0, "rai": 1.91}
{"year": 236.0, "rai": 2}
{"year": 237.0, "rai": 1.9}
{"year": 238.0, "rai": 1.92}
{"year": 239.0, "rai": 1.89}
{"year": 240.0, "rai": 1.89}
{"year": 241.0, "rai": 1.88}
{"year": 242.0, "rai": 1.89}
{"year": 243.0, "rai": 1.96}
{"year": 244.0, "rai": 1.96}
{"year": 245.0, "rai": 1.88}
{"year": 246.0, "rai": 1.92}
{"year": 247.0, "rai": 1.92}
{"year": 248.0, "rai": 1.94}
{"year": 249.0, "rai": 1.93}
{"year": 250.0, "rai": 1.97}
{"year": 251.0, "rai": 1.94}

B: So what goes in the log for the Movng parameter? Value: 60.1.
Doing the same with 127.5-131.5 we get 62.3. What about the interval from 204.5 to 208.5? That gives 57.3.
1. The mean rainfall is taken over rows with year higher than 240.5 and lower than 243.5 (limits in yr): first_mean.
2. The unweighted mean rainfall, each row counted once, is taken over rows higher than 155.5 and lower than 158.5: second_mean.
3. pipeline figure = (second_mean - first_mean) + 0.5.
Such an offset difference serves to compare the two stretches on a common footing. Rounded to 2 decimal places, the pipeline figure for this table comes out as 0.57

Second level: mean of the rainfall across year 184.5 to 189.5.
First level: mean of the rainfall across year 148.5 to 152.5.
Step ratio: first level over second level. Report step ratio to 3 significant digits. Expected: 1.01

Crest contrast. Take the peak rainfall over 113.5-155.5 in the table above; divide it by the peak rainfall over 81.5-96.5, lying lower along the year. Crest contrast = 1.04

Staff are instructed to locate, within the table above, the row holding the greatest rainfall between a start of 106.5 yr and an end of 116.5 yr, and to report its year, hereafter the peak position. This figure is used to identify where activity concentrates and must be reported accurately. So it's 115.0 yr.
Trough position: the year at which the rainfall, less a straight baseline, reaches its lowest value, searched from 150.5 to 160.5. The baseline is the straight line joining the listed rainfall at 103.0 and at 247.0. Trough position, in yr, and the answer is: 153.0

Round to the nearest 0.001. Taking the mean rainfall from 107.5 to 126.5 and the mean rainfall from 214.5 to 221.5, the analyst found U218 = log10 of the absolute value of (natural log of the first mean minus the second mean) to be 0.093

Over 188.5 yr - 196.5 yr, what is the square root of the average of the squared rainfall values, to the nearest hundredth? 1.98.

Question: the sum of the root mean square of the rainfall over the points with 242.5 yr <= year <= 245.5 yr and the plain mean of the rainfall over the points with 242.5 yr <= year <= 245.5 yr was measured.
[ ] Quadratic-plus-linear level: 3.87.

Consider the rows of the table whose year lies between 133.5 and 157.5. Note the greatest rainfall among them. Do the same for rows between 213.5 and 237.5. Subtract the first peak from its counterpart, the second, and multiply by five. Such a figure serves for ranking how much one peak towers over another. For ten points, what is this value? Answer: -0.40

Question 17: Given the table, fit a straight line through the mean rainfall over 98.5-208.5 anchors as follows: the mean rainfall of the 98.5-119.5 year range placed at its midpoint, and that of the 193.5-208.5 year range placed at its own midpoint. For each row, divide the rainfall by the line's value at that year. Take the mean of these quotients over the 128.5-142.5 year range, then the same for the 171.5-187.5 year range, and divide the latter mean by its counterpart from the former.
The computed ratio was 0.99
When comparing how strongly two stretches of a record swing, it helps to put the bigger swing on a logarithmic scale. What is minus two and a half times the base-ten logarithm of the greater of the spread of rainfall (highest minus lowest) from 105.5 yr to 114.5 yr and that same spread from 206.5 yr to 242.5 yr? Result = 1.55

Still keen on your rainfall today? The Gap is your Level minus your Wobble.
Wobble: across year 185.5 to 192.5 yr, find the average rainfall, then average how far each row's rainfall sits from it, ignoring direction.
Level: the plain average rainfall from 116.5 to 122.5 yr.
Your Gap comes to 2.00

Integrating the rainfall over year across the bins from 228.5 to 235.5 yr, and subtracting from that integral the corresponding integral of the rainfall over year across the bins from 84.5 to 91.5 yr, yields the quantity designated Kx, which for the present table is 0.2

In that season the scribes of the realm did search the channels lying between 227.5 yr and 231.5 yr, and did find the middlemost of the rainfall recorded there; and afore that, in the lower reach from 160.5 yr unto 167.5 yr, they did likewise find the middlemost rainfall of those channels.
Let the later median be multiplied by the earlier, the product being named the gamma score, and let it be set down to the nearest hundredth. 3.81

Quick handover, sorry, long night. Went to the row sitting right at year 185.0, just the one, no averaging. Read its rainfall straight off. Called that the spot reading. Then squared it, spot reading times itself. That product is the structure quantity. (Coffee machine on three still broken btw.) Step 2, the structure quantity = 4.12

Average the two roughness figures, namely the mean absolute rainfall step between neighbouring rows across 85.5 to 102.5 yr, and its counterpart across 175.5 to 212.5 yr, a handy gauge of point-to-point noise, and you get 0.0626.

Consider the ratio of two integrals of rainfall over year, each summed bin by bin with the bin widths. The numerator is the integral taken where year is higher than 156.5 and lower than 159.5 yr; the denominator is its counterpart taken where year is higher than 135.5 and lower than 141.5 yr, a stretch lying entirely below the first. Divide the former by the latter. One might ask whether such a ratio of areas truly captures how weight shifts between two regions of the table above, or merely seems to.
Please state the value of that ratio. 0.5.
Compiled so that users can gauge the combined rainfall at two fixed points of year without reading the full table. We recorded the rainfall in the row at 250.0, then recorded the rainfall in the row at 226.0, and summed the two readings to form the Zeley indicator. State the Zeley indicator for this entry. 3.77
